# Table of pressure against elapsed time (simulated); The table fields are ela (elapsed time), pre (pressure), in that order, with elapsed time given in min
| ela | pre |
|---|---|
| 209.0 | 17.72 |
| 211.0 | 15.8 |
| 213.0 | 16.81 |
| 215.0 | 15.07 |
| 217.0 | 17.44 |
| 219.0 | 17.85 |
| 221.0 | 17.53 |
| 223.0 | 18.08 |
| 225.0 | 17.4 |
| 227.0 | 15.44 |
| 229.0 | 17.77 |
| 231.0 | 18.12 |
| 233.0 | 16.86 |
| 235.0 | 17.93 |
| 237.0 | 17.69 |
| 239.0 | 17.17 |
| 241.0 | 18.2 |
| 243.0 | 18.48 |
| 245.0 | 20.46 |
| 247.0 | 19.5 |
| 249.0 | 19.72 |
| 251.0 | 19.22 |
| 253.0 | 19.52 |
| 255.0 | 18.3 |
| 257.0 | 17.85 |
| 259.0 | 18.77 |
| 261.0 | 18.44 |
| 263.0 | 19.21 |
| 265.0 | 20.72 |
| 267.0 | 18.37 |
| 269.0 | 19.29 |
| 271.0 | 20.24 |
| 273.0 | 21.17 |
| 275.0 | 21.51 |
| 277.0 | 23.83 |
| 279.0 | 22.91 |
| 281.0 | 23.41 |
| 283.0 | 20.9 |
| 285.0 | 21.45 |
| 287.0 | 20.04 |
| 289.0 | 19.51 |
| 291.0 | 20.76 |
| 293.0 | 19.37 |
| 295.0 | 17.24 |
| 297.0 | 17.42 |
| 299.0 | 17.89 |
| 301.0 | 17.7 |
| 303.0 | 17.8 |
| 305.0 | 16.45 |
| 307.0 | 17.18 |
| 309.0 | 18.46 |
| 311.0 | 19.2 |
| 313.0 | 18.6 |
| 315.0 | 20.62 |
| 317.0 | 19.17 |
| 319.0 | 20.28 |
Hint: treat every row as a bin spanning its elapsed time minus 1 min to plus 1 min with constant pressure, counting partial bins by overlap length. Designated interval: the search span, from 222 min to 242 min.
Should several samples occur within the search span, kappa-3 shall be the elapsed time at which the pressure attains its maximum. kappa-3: 241.0 min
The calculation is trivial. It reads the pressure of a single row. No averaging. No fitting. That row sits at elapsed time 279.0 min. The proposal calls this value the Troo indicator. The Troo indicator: 22.91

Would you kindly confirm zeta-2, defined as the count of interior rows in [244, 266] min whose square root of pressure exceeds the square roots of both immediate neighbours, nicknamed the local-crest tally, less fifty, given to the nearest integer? -47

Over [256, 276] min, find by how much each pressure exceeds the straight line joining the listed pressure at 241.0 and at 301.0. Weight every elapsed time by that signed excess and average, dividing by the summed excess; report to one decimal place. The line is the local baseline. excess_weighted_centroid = 269.8 min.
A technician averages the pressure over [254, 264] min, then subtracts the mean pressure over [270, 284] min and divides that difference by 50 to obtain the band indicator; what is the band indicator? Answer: -0.070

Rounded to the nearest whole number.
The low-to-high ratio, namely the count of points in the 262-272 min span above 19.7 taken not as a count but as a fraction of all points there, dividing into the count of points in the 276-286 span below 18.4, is 0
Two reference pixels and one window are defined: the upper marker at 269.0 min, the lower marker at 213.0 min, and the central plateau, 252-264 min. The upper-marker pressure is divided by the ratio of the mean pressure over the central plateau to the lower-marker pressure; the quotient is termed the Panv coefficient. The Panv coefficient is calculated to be 17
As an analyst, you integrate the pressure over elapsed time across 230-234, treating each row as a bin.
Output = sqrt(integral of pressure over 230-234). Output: 8.4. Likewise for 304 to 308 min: 8.2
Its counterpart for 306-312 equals 10.5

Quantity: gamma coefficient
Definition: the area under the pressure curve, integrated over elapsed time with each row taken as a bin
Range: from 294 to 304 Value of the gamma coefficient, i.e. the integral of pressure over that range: 176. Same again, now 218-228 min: 173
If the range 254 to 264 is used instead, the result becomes 185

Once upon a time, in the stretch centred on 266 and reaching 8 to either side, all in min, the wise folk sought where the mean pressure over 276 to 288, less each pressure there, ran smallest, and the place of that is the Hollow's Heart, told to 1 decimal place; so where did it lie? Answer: 273.0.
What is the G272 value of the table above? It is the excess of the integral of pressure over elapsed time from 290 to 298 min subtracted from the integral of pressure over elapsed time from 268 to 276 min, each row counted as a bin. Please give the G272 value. 15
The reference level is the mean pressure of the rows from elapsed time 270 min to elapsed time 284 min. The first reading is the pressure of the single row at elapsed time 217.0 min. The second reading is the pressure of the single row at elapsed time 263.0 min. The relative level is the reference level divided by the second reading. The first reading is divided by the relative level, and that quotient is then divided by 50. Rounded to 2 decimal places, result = 0.30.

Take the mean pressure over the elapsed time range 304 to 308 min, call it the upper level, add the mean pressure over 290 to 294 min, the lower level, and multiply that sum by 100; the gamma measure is 3688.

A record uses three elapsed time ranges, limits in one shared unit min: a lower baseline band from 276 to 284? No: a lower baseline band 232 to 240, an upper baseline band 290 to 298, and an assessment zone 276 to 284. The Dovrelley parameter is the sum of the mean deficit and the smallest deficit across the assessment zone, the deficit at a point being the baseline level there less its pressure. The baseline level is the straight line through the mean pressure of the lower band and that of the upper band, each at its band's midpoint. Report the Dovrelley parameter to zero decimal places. -10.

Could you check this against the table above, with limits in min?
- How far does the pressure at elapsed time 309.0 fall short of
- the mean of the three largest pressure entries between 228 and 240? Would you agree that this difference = -0.5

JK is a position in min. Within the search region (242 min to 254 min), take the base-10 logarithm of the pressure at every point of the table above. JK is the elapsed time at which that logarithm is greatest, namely 245.0 min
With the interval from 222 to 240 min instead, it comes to 231.0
